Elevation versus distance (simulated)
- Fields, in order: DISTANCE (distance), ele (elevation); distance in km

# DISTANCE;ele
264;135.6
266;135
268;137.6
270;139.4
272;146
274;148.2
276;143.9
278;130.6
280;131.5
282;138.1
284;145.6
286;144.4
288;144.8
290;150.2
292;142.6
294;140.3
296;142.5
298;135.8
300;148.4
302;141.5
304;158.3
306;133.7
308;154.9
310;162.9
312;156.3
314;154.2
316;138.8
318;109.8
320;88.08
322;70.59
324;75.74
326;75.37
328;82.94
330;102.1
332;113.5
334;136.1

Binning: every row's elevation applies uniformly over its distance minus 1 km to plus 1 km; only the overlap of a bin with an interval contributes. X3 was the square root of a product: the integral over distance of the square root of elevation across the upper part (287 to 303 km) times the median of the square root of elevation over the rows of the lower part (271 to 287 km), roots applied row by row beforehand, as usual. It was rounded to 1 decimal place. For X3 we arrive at 47.9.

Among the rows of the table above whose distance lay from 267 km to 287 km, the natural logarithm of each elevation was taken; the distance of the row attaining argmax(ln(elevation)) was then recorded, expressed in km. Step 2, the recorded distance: 274 km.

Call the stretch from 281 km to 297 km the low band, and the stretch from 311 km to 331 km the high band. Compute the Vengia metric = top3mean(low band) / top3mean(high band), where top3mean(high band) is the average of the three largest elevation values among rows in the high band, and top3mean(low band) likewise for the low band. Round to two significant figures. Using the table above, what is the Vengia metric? 0.98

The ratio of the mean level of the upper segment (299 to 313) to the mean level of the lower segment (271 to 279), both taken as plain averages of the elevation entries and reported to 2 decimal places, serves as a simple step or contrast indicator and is 1.06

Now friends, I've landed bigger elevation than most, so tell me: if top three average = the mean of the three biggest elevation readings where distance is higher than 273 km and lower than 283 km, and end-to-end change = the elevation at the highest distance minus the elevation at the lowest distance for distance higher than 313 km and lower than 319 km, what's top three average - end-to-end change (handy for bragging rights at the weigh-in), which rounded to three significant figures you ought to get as 188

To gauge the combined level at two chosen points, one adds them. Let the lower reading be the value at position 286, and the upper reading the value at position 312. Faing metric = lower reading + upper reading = 301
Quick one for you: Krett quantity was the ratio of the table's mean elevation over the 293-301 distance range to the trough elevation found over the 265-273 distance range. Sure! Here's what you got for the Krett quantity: 1.05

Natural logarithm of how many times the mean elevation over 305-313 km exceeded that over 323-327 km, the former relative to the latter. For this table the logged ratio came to 0.7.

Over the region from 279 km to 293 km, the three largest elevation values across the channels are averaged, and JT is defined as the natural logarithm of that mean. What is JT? 4.990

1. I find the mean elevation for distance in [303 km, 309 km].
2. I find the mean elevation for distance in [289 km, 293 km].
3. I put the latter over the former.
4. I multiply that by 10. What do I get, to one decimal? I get 9.8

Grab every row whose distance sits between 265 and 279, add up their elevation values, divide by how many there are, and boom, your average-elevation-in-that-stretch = 140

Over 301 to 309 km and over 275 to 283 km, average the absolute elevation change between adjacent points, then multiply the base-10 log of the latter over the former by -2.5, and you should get 1.2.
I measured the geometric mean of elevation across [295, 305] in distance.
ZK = 145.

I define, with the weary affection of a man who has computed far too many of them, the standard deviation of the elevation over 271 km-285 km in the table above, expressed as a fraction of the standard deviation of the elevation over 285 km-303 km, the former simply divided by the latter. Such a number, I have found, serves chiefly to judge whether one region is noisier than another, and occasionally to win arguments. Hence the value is 1.7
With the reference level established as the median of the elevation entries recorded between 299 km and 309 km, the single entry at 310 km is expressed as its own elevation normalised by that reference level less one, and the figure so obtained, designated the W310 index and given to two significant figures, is 0.098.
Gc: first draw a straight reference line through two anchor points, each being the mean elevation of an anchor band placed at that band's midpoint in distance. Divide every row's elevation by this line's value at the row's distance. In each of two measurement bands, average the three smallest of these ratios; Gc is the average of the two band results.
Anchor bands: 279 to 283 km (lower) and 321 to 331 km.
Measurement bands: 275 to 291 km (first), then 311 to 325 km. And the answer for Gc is 0.94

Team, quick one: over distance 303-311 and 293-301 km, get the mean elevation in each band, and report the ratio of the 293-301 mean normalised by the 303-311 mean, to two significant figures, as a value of 0.93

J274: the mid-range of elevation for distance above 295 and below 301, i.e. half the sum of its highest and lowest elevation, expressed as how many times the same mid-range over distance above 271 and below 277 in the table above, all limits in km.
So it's 1.0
